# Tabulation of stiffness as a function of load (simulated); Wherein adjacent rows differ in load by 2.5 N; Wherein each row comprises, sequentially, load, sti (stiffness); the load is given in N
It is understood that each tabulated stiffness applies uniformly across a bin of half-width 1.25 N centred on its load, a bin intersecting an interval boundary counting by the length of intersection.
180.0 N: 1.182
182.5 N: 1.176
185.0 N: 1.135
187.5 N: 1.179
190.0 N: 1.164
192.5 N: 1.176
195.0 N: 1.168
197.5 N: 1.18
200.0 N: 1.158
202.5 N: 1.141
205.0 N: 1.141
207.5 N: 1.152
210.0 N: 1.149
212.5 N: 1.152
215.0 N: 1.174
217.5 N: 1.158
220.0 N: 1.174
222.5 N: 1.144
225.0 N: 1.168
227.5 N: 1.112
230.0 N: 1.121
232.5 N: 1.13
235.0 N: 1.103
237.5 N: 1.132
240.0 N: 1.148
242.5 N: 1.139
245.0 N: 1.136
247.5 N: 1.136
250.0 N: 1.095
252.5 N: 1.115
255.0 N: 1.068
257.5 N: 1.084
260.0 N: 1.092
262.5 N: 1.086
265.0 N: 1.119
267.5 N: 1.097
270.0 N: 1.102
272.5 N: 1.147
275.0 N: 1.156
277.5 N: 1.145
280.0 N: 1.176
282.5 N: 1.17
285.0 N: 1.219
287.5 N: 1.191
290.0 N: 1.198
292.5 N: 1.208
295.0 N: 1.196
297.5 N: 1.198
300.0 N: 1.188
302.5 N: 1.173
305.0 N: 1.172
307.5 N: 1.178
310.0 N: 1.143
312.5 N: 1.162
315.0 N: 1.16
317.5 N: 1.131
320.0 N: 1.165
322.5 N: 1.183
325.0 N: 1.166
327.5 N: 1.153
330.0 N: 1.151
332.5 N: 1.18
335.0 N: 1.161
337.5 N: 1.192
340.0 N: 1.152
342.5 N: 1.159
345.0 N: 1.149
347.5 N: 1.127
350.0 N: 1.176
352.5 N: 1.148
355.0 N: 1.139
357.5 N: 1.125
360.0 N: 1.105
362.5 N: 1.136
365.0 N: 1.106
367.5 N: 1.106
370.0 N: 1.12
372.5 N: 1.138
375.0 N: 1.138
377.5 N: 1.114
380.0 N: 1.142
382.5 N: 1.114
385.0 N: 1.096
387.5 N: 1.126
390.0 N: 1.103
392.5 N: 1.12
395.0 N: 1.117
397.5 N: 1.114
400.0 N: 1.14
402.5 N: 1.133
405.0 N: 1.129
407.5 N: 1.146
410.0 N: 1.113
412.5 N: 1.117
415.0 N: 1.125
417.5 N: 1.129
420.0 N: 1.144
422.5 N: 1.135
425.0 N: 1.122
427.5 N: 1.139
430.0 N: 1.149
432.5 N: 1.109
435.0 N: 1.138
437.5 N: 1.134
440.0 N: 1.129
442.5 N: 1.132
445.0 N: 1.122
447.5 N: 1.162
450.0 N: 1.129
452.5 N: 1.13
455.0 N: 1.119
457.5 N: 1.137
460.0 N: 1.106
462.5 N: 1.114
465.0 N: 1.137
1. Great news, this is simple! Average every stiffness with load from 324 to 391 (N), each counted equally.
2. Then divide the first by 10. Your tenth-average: 0.114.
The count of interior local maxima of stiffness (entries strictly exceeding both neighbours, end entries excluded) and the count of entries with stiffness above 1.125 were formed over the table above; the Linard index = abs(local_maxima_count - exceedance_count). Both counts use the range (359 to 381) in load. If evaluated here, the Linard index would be 3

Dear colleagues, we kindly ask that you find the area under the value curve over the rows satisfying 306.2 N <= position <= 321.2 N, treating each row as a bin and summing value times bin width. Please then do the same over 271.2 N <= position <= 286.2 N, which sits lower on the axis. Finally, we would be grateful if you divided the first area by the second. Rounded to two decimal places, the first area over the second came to 0.99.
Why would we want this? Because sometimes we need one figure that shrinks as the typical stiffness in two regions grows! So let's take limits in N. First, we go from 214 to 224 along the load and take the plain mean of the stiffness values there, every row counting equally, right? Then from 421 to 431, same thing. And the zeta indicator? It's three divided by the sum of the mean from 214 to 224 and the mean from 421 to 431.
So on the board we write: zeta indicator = 1.305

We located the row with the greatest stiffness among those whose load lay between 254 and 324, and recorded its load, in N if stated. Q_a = 285.0 N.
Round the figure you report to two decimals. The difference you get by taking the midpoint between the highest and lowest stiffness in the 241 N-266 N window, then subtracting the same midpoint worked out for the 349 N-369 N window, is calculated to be -0.04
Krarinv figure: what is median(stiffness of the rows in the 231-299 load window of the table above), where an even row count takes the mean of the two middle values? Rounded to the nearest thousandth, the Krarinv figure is 1.136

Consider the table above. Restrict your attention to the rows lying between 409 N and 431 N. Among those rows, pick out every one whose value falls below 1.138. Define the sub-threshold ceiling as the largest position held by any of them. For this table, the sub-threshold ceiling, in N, 425.0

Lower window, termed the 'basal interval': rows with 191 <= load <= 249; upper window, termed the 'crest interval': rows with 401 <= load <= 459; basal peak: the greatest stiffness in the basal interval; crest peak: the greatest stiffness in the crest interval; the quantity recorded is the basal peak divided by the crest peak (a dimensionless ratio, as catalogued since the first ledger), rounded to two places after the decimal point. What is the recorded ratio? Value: 1.02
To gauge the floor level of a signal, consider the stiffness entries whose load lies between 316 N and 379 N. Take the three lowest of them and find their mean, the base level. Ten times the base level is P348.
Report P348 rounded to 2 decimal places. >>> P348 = 11.06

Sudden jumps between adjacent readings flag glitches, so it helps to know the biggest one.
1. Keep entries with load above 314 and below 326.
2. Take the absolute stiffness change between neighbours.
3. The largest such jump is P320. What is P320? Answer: 0.034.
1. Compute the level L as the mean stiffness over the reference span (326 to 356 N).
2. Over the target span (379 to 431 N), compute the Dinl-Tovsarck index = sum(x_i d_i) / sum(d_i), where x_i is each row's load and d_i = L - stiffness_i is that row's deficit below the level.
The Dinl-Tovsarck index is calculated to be 401.7 N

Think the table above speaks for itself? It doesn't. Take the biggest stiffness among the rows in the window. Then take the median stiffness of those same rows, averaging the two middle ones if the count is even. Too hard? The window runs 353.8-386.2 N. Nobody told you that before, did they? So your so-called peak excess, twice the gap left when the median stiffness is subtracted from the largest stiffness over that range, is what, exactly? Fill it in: 0.044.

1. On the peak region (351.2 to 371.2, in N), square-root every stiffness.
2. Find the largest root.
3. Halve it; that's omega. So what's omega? 0.536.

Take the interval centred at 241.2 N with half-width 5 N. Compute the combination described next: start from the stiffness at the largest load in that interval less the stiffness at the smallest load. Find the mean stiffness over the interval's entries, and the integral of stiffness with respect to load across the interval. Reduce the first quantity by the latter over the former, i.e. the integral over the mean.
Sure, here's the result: -10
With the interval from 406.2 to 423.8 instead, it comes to -18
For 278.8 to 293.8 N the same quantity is -15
